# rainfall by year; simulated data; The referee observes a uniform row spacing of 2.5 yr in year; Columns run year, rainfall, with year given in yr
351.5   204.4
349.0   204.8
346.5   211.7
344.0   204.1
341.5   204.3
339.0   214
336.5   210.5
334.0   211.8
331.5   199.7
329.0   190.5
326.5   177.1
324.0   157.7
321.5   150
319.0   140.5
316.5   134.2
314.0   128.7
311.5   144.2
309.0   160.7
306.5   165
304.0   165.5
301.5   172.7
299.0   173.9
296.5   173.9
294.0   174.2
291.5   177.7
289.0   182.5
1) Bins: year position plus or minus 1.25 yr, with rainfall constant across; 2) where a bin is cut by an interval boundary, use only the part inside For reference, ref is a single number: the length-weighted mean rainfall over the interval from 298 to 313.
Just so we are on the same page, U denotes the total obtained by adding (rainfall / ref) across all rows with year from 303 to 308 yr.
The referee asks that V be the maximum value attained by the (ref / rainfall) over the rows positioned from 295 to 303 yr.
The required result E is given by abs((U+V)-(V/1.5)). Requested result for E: 2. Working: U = 2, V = 0.94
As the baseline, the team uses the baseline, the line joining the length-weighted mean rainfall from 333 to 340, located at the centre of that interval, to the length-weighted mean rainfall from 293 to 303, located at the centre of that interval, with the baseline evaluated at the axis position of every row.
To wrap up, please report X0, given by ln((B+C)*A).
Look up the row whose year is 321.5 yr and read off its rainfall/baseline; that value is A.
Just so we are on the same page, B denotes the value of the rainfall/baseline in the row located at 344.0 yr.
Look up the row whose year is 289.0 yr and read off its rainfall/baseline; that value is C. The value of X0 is 0.44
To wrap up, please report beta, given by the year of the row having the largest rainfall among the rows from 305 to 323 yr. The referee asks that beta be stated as 306.5 yr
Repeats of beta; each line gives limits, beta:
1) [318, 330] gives 329.0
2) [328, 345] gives 339.0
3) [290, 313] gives 291.5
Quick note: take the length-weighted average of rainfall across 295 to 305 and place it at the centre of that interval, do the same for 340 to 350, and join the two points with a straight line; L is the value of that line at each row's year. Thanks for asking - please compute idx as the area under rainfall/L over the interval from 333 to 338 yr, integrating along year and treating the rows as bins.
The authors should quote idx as 5.30 yr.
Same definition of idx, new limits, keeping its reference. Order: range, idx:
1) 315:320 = 3.69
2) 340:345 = 5.00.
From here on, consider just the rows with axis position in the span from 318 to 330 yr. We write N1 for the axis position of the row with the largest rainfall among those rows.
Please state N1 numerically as 329.0 yr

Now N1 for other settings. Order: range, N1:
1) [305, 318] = 306.5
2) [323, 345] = 339.0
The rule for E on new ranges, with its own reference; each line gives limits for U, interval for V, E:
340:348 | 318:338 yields 4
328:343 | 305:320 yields 8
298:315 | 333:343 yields 7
